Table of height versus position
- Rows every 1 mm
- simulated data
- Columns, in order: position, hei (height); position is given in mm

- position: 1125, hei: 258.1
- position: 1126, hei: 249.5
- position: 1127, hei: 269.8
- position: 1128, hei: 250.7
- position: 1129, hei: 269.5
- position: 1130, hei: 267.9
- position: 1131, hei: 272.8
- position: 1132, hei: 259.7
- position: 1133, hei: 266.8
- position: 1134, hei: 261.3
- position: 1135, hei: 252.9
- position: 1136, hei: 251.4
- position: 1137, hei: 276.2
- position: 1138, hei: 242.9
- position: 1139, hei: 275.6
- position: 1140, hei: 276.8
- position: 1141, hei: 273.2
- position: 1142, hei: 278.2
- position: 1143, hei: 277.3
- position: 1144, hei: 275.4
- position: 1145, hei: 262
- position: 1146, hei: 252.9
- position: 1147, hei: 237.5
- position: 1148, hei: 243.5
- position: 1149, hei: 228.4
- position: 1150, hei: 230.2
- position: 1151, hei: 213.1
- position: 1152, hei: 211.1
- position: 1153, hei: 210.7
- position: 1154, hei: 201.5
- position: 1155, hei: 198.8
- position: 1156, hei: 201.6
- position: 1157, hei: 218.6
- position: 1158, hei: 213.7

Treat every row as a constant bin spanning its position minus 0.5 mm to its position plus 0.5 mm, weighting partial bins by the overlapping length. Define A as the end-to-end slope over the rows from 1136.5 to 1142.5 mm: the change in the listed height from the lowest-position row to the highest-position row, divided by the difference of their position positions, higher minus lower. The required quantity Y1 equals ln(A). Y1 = -0.9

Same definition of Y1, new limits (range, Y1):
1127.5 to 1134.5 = 0.6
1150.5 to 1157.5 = -0.1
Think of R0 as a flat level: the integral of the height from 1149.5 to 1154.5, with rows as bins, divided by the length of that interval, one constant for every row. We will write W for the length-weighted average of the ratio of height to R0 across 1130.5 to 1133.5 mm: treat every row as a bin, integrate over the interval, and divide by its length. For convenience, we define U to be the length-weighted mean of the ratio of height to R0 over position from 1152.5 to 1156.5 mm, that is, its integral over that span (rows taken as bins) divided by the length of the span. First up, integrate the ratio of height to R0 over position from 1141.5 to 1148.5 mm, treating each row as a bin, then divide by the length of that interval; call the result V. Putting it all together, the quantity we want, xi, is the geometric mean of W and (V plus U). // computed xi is 1.65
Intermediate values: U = 0.95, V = 1.22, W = 1.249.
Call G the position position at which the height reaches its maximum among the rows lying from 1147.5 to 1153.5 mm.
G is 1148 mm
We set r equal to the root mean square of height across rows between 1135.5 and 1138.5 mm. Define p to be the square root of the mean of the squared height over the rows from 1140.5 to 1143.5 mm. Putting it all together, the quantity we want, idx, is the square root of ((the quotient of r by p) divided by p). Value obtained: 0.0581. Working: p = 276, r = 257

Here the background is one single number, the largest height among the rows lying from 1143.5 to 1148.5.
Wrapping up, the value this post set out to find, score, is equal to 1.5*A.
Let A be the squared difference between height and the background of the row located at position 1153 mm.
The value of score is 6279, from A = 4186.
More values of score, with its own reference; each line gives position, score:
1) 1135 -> 759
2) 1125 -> 449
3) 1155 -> 8801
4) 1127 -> 47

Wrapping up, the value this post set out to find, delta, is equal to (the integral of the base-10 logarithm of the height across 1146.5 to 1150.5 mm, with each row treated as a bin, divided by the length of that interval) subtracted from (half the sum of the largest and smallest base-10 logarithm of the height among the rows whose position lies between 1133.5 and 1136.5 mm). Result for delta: 0.038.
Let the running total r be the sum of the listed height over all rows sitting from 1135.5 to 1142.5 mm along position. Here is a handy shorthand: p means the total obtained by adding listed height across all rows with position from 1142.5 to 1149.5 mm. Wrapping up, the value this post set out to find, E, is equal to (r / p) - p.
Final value -1776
